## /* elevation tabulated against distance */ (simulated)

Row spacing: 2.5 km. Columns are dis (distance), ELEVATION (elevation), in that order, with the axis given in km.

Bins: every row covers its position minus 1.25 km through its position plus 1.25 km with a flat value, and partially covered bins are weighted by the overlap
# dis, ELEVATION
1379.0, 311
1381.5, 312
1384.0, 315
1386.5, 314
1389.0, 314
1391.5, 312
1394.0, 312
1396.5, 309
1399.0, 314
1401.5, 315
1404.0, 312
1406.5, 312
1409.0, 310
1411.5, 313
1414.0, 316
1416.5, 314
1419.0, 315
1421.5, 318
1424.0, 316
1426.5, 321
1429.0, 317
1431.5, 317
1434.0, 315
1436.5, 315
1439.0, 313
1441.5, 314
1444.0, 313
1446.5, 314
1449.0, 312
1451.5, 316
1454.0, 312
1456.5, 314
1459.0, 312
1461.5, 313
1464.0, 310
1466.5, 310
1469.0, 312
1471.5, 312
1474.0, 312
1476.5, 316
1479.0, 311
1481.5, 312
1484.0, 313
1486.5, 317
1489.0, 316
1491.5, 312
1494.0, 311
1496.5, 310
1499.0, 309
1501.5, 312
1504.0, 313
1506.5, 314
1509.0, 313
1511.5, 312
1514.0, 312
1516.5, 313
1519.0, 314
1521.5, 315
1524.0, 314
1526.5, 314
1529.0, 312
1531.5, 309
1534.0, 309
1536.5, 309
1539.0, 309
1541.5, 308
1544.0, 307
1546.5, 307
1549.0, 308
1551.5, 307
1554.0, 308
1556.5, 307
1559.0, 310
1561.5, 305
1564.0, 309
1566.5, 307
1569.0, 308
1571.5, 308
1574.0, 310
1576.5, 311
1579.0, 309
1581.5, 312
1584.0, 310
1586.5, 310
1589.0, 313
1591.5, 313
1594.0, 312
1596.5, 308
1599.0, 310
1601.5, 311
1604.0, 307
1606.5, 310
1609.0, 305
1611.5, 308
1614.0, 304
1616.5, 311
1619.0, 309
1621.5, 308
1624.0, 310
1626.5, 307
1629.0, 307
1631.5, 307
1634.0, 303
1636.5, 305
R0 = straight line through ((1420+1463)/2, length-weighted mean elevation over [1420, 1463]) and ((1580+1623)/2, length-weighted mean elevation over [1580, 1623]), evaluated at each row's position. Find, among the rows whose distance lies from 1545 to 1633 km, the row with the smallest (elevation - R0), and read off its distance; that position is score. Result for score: 1561.5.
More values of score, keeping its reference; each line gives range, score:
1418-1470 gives 1464.0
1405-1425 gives 1409.0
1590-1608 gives 1604.0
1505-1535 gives 1531.5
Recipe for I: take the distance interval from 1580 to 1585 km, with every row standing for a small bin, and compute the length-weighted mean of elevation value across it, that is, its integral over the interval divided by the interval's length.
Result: 311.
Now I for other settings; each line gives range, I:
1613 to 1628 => 308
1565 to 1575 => 308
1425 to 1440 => 316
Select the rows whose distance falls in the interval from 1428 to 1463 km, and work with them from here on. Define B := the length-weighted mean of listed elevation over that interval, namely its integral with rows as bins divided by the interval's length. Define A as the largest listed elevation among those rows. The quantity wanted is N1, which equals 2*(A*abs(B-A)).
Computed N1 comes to 1888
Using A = 317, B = 314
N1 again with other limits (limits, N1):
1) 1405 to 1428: 3859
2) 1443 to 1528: 2668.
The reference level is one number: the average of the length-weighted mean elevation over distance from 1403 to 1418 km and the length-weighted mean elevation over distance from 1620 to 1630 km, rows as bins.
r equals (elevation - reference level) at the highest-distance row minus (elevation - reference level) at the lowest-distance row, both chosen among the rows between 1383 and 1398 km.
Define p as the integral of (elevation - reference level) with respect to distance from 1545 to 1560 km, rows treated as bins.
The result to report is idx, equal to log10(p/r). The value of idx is 0.8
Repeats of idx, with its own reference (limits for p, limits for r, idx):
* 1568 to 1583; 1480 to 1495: 1.1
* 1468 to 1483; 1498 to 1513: 1.0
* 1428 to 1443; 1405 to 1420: 1.4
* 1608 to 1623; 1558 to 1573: 1.3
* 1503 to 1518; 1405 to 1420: 1.1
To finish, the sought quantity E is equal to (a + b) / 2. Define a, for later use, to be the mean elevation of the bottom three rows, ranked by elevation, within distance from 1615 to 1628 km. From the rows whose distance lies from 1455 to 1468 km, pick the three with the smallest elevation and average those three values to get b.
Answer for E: 309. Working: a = 308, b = 311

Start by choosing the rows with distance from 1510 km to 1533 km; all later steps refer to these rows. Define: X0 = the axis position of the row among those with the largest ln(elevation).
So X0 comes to 1521.5 km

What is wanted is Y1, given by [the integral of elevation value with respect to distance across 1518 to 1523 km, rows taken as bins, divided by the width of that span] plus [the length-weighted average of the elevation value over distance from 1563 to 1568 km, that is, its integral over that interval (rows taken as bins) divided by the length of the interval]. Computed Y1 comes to 622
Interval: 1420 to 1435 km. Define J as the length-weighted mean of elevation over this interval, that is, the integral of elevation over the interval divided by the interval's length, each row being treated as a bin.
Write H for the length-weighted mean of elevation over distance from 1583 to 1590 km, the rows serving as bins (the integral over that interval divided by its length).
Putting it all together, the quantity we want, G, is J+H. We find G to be 628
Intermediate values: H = 311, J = 317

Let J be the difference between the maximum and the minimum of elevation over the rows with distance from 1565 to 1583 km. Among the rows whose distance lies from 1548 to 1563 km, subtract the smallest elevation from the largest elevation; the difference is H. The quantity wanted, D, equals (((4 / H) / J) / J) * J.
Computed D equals 0.16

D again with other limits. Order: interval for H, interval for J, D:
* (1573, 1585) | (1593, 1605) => 0.27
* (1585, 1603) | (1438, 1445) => 0.80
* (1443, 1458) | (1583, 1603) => 0.20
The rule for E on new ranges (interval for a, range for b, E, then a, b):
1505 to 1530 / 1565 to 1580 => 310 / 312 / 308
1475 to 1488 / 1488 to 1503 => 311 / 312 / 310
